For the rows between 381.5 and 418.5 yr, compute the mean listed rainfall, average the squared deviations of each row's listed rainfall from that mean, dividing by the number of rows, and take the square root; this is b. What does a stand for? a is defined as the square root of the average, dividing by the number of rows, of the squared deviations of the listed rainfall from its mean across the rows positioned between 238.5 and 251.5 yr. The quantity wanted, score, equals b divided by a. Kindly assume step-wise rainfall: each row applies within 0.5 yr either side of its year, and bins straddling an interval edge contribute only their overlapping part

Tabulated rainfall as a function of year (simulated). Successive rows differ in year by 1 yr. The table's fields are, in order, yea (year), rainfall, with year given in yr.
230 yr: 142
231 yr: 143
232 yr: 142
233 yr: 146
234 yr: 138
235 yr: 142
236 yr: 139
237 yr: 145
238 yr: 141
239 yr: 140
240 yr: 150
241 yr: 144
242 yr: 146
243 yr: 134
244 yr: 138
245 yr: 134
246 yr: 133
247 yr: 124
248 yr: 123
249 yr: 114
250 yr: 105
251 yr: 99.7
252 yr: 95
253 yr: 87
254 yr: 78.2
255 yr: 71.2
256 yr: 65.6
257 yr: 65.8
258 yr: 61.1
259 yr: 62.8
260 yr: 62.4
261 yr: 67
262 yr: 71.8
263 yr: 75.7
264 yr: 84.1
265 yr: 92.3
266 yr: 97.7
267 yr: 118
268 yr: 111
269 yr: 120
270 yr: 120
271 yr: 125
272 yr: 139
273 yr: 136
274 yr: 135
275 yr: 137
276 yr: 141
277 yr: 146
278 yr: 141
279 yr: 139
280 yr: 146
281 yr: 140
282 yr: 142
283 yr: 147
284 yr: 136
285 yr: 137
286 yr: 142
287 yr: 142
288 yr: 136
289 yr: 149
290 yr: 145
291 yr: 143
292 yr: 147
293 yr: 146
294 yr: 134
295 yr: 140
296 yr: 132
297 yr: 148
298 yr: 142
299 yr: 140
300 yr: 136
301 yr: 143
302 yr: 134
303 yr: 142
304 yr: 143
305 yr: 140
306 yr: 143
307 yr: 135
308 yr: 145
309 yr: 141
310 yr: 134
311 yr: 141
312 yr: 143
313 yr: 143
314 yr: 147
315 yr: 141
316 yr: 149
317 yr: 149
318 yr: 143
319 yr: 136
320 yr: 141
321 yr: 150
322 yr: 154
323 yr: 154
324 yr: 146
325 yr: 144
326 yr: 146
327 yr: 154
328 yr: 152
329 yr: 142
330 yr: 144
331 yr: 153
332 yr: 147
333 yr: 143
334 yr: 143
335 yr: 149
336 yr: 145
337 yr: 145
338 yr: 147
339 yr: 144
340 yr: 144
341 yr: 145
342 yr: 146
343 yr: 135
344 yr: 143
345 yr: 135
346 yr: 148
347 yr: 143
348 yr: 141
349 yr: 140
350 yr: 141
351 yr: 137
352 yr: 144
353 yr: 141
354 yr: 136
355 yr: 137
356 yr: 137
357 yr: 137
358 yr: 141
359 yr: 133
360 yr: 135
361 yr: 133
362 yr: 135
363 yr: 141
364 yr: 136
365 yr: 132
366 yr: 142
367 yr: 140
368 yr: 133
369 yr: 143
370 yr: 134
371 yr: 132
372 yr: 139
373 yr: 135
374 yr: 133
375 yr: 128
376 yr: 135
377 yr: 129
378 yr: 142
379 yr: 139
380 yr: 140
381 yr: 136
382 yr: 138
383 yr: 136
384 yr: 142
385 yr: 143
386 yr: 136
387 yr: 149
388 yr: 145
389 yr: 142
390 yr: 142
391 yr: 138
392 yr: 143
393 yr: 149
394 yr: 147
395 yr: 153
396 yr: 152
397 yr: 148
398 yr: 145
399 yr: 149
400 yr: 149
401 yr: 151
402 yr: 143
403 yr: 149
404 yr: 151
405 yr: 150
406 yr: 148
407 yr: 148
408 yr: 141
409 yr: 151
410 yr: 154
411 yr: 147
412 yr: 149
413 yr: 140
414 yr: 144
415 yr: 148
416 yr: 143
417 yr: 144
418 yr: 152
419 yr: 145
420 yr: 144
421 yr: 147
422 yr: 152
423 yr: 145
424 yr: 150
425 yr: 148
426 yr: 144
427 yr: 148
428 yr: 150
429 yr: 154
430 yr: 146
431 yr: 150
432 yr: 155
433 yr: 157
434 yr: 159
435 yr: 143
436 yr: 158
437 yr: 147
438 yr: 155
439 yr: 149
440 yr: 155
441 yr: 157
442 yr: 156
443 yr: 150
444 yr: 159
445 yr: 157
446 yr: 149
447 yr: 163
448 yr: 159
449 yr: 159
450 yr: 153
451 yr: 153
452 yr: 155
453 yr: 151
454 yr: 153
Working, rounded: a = 15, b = 4.7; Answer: 0.3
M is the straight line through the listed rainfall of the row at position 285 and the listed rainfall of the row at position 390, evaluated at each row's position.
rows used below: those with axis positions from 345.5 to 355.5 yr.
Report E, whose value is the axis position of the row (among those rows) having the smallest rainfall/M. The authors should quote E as 354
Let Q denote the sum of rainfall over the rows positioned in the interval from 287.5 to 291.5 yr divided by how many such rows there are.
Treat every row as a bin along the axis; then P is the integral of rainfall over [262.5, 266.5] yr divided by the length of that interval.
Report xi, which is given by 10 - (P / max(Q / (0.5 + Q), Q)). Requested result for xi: 9.39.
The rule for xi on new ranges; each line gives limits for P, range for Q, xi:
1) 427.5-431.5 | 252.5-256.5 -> 8.01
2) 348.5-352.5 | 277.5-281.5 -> 9.01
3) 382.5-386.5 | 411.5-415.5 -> 9.04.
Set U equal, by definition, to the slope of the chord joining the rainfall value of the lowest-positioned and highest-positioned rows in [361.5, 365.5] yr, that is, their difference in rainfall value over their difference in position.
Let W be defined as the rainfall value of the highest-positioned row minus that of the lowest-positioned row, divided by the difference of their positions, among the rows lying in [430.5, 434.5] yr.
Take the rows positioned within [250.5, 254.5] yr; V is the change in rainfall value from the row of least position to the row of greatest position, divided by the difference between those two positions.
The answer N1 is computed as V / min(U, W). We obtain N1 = 7.2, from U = -1.0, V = -7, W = 3.0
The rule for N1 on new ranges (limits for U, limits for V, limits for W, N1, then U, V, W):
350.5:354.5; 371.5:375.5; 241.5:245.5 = 0.9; -0.3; -4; -4.0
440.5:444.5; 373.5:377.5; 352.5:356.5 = 1.0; 0.7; -1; -1.3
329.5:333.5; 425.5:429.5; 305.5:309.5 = -5.0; -0.3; 3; -0.7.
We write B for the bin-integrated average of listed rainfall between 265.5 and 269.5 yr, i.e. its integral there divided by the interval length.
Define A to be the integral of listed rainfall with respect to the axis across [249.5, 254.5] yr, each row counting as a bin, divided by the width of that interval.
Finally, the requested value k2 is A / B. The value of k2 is 0.83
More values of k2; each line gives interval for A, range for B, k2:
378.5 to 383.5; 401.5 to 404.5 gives 0.93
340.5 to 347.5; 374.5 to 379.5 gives 1.06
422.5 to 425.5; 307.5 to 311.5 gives 1.05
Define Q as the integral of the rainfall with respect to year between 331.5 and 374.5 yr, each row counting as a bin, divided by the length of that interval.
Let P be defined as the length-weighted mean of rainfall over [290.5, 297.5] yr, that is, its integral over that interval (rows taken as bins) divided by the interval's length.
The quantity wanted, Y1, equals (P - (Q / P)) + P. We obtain 282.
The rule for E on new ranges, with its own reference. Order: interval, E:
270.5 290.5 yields 271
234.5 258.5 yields 258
